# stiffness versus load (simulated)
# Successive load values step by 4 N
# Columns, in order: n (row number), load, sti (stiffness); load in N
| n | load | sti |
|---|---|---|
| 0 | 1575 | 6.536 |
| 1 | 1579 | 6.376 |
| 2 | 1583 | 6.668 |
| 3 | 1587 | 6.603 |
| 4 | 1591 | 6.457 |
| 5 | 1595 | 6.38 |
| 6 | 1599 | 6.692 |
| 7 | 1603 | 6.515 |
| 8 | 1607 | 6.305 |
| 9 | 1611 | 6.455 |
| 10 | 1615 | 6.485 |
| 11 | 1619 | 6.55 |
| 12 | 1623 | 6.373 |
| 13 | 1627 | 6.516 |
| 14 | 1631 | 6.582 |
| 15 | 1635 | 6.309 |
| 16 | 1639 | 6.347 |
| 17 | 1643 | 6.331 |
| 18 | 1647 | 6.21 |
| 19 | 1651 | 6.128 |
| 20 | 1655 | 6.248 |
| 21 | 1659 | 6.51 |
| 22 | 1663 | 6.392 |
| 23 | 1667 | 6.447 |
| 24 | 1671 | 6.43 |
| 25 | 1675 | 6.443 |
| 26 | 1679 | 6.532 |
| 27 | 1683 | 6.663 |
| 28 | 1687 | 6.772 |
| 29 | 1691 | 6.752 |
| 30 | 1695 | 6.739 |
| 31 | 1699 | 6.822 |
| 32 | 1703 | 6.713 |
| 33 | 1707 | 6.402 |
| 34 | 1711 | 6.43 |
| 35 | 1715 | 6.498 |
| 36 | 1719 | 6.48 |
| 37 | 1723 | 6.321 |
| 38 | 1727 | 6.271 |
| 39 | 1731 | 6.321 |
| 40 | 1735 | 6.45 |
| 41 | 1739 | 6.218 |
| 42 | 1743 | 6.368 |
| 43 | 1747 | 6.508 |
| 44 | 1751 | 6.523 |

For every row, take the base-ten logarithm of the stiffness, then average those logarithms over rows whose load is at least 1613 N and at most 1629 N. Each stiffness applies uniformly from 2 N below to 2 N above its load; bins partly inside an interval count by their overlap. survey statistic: 0.812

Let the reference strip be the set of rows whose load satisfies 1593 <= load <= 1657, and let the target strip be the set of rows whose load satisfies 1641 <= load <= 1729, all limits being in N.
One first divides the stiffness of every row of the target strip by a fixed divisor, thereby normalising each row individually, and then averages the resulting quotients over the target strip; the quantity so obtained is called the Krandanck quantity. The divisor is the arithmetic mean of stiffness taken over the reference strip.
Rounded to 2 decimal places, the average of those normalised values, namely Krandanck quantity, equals 1.01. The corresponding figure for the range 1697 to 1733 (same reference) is 1.01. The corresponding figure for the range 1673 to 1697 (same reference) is 1.04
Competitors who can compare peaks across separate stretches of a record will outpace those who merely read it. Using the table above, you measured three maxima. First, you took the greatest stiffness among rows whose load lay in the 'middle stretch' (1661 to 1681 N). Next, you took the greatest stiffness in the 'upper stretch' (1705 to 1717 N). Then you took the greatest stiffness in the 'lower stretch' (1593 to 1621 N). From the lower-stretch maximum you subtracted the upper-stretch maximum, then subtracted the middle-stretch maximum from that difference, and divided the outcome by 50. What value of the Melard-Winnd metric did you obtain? -0.127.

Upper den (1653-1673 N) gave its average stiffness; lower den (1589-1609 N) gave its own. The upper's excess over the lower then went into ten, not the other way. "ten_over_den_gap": -155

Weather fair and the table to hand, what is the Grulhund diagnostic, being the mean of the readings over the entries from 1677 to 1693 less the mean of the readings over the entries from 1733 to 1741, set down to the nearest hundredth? 0.35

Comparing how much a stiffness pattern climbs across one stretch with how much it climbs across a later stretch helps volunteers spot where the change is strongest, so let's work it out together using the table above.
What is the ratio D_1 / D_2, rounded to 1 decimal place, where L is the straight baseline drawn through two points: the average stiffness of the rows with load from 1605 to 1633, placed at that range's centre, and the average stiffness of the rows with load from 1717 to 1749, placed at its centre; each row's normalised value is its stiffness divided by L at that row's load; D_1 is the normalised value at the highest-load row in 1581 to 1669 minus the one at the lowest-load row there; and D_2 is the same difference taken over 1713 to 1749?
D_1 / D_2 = -3.8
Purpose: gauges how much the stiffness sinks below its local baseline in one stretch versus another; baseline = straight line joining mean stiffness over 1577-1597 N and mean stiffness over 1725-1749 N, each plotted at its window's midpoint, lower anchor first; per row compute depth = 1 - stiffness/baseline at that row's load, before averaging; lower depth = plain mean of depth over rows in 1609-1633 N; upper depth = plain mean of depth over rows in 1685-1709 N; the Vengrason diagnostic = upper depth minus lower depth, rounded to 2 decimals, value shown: -0.04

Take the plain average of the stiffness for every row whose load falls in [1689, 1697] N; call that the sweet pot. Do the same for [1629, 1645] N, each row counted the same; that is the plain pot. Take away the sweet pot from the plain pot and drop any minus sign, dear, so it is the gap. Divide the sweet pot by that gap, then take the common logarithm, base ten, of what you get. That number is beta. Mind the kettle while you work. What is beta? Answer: 1.28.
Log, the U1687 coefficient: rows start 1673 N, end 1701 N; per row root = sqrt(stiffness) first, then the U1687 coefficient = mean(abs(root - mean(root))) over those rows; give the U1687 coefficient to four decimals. 0.0214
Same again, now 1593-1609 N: 0.0256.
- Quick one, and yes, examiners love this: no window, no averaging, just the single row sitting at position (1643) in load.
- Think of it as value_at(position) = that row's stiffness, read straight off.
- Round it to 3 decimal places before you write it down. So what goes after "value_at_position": 6.331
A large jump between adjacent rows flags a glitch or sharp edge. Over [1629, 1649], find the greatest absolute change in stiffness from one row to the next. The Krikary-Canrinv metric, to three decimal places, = 0.273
